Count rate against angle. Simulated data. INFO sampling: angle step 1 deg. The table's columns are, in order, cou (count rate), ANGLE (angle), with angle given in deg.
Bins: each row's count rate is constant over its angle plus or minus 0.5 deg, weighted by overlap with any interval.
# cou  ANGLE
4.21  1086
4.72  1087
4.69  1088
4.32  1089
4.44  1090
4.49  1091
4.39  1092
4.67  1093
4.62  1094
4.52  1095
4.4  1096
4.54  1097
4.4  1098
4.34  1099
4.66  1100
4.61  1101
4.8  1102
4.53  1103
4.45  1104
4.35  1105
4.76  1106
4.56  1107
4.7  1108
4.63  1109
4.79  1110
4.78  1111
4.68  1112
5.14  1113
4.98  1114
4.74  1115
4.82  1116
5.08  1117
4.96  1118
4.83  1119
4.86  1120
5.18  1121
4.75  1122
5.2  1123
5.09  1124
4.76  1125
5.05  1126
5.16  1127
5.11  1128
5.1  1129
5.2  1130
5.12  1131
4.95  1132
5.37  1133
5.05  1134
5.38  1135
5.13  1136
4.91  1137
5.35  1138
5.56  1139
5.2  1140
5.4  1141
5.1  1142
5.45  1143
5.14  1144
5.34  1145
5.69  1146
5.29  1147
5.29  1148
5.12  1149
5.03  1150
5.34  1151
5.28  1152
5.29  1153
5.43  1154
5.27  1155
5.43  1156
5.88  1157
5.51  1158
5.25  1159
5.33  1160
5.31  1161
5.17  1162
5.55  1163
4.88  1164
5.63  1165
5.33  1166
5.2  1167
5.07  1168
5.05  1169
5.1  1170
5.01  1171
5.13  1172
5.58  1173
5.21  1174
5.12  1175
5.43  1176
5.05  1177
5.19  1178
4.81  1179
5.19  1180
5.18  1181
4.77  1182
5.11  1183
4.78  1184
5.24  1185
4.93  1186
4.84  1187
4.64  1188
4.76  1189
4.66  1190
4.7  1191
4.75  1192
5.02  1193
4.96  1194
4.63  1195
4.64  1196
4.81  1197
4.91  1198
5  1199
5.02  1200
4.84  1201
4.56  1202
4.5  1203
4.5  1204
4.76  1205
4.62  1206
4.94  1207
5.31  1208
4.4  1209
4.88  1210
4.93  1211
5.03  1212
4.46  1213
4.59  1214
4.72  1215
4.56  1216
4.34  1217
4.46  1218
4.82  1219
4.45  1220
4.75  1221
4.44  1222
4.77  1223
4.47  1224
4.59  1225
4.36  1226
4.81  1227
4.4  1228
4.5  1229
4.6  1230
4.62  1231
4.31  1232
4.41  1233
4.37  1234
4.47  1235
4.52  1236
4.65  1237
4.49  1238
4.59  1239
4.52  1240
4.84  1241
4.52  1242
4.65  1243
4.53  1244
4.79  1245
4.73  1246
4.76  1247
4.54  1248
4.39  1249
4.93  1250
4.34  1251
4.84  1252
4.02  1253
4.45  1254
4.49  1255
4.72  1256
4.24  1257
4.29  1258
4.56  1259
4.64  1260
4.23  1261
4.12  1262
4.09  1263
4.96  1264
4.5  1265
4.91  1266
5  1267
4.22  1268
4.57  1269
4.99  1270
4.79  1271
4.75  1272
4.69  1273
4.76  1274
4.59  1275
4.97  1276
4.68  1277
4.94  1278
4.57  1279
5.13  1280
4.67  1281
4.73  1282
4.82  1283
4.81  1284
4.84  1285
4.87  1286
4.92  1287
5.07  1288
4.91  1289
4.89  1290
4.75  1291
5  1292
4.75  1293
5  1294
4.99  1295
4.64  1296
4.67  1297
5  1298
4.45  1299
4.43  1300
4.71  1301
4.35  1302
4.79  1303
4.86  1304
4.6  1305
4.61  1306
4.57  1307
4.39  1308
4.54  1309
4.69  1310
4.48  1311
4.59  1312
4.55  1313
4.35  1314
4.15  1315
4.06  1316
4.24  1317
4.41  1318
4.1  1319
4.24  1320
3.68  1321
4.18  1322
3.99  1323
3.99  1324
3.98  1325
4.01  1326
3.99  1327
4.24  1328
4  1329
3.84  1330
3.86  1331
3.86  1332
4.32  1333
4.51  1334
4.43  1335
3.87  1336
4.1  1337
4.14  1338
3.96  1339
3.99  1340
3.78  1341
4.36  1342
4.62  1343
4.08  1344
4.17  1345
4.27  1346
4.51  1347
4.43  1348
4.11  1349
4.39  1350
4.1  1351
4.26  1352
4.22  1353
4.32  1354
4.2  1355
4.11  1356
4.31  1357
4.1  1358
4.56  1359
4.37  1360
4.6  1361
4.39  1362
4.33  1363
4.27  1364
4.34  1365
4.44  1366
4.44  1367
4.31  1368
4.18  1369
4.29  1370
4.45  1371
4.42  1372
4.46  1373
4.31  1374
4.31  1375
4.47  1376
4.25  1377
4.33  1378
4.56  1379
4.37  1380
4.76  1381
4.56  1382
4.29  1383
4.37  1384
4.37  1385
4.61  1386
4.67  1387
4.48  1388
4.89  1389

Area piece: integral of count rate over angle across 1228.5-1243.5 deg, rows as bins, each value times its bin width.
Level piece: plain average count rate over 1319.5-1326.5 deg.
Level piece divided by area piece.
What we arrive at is 0.059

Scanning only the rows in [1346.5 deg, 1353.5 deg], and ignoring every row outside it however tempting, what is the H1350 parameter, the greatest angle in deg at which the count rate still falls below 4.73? 1353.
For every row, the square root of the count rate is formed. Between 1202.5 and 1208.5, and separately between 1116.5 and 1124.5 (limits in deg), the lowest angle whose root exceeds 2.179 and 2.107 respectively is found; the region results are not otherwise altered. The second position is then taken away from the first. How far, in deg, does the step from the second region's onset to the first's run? 88 deg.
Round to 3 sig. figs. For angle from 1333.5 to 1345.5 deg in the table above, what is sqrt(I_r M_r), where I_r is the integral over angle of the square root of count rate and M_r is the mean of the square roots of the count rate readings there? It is 7.07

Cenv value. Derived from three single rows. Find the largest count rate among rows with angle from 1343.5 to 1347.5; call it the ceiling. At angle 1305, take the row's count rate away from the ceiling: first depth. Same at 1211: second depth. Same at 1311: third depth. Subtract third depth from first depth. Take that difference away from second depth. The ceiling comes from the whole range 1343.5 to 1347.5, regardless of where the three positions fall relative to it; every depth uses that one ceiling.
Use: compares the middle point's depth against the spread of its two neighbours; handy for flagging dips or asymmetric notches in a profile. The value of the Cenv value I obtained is -0.30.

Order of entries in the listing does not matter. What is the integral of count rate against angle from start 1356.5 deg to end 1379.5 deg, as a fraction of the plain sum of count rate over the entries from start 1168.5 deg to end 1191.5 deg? 0.870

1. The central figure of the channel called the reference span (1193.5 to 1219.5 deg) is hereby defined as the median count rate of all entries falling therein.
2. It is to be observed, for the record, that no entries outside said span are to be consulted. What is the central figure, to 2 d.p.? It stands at 4.74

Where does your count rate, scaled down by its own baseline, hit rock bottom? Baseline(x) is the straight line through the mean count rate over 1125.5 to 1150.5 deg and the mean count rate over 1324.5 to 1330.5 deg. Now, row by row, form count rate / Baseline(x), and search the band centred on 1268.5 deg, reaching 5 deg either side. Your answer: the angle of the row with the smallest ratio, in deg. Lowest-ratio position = 1268 deg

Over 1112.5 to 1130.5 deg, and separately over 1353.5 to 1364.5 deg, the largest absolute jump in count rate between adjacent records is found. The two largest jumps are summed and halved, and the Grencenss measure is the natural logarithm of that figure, -0.8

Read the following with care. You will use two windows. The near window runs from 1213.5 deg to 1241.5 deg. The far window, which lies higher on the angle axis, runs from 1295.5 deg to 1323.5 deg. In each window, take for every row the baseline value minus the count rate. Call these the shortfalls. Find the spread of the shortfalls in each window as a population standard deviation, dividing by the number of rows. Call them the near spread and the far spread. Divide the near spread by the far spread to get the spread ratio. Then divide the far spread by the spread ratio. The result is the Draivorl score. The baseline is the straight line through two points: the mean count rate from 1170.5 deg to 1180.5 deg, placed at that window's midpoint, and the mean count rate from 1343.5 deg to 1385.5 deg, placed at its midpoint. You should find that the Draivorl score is 0.44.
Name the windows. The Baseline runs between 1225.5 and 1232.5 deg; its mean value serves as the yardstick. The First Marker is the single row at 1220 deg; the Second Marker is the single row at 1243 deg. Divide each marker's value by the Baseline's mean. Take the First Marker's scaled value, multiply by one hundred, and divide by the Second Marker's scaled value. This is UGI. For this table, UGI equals 96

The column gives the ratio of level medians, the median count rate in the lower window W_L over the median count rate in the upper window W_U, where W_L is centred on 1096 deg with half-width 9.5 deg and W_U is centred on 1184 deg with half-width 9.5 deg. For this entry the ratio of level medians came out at 0.92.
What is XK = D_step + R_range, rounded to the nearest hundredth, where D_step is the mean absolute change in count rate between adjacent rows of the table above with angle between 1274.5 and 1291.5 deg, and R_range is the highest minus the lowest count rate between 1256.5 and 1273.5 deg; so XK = 1.10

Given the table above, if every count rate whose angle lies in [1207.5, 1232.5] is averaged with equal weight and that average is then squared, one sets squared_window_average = 21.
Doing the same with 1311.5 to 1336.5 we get 17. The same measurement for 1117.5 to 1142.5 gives 26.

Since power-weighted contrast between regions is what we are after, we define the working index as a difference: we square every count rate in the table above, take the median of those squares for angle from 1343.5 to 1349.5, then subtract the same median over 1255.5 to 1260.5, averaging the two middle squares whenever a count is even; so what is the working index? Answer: -3.0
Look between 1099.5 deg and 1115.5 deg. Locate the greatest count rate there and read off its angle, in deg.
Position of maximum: 1113 deg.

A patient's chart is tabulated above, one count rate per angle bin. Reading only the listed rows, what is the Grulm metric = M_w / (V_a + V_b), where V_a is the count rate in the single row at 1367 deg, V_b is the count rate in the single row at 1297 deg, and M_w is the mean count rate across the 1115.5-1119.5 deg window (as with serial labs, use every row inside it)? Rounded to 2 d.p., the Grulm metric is 0.54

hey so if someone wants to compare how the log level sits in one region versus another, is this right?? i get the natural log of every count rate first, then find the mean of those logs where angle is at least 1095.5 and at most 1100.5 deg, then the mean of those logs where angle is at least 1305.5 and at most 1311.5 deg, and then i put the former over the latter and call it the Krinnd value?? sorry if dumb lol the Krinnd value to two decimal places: 0.99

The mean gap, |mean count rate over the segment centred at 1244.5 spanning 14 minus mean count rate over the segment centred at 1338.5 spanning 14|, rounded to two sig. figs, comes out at 0.46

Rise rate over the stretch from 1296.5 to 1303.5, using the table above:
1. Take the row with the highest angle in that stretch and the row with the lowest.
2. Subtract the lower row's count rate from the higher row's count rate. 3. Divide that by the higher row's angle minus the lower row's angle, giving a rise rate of 0.020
